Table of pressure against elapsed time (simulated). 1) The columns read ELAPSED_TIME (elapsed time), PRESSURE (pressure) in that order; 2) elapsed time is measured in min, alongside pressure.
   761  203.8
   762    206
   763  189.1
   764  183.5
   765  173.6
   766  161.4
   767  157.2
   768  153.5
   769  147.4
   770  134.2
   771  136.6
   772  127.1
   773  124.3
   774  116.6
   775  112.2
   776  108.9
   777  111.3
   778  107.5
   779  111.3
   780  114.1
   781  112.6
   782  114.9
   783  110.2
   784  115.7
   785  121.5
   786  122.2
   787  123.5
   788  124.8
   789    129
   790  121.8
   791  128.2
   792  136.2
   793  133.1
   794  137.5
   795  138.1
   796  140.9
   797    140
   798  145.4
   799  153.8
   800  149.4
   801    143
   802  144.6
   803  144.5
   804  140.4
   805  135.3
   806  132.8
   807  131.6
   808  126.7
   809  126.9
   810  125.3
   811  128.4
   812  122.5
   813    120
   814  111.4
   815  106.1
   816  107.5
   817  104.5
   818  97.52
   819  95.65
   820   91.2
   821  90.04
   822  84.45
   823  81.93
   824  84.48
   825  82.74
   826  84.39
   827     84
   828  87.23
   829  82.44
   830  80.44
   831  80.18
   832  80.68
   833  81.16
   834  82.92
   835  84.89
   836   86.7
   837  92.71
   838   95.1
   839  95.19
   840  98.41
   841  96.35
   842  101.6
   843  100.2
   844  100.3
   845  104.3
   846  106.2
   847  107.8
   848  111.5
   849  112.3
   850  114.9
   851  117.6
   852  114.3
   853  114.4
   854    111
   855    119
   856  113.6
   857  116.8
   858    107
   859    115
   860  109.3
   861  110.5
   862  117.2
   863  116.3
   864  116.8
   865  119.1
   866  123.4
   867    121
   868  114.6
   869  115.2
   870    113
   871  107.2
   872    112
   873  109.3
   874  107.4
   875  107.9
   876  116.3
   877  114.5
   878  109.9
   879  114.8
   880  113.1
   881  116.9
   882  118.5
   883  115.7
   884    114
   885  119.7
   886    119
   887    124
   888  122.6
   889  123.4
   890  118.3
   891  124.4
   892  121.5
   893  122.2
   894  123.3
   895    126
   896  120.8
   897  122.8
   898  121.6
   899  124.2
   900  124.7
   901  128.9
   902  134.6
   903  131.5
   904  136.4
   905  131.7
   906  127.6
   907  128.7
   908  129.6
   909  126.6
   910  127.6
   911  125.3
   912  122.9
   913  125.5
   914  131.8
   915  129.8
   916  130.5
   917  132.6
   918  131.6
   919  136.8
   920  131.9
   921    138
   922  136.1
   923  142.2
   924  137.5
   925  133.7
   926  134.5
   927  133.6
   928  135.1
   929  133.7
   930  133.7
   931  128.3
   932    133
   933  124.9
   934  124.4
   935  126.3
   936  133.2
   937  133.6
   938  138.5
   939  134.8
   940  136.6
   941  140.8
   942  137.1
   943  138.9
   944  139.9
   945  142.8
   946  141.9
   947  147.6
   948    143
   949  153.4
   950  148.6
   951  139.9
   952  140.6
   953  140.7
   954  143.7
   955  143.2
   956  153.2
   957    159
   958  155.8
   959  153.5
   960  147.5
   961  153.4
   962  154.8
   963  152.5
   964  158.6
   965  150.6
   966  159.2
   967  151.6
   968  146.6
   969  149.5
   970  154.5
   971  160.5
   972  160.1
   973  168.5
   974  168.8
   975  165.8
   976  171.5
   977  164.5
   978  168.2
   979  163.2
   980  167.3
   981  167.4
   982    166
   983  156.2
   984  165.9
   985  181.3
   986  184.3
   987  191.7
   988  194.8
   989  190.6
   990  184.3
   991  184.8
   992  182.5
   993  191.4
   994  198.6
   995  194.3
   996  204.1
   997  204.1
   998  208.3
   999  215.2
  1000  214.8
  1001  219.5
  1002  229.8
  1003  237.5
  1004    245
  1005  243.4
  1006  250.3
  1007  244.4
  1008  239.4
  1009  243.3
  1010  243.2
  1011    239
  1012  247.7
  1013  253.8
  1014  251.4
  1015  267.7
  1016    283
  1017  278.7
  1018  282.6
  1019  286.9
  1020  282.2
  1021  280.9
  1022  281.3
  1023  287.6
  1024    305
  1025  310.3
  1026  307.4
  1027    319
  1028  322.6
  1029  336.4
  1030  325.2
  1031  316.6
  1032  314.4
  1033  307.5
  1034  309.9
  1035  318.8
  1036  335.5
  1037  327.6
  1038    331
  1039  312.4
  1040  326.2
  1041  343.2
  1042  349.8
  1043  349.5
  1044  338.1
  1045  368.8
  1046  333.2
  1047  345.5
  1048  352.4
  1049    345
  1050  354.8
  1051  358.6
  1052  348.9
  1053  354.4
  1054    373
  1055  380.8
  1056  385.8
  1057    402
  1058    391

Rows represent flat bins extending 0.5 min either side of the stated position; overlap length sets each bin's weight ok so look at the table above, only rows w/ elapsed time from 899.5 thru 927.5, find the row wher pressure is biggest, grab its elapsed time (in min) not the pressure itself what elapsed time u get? 923 min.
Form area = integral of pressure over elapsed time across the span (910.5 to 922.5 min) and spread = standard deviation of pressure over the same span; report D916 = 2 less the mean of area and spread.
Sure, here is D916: -787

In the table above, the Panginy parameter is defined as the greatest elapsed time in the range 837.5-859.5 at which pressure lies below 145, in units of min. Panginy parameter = 859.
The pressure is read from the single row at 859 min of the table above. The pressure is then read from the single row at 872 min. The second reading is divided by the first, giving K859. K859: 1.0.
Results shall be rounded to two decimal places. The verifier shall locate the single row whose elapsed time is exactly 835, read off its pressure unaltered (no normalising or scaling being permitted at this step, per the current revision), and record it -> 84.89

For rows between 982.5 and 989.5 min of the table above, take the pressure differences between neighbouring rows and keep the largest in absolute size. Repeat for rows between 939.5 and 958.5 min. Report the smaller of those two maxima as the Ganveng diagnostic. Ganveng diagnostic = 10.4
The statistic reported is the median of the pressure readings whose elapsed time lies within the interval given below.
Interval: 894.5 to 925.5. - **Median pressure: 130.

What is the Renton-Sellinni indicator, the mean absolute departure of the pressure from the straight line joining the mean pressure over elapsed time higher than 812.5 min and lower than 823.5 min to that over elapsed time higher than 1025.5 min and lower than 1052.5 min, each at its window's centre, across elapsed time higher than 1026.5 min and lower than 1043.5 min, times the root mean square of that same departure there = 104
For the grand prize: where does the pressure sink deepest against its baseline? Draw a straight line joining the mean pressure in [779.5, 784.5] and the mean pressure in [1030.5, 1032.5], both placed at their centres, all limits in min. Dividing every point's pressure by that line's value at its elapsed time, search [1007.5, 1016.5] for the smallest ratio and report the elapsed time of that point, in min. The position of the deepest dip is 1011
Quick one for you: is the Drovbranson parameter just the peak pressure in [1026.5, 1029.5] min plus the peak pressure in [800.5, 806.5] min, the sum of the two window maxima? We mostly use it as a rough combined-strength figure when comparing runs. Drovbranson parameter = 481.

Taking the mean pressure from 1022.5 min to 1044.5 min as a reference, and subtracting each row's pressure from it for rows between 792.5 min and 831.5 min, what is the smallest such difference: 169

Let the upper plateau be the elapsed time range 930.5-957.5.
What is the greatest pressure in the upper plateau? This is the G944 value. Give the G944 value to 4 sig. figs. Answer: 159.0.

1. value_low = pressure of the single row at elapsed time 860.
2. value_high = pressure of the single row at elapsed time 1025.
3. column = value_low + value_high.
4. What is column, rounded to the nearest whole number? 420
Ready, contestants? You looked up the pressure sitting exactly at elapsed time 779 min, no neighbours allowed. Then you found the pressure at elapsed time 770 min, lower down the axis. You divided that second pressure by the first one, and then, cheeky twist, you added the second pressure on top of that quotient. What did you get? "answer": 135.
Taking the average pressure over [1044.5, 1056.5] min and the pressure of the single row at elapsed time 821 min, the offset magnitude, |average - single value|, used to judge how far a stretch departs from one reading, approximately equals 268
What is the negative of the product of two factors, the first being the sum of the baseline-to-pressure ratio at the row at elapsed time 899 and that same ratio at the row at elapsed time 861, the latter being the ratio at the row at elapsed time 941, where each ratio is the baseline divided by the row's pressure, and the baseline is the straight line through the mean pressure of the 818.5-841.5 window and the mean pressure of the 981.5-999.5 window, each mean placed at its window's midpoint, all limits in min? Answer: -2.26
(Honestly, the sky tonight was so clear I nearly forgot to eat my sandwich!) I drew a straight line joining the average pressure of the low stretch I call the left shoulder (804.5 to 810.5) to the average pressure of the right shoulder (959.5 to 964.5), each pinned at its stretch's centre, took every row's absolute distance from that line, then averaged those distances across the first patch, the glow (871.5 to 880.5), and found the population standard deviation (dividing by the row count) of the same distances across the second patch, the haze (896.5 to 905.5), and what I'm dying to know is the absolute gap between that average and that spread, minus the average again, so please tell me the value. -4.7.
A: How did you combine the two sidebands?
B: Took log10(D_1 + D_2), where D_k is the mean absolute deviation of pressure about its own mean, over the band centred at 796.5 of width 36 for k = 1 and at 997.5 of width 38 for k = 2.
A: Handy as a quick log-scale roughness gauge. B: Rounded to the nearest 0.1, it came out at 1.6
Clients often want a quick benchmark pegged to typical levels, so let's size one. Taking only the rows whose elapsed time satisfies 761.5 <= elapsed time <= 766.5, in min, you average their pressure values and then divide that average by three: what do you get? 61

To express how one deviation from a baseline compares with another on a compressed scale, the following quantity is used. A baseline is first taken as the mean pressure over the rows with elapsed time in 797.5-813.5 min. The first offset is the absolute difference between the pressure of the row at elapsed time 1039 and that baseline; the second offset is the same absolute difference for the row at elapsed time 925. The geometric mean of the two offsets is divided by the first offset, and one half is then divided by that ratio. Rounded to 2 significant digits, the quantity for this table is 4.7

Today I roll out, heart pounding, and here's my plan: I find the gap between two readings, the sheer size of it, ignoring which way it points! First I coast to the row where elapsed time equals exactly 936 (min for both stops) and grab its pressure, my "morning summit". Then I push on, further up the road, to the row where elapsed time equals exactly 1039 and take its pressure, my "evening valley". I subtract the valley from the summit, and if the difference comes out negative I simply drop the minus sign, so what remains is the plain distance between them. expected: 179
